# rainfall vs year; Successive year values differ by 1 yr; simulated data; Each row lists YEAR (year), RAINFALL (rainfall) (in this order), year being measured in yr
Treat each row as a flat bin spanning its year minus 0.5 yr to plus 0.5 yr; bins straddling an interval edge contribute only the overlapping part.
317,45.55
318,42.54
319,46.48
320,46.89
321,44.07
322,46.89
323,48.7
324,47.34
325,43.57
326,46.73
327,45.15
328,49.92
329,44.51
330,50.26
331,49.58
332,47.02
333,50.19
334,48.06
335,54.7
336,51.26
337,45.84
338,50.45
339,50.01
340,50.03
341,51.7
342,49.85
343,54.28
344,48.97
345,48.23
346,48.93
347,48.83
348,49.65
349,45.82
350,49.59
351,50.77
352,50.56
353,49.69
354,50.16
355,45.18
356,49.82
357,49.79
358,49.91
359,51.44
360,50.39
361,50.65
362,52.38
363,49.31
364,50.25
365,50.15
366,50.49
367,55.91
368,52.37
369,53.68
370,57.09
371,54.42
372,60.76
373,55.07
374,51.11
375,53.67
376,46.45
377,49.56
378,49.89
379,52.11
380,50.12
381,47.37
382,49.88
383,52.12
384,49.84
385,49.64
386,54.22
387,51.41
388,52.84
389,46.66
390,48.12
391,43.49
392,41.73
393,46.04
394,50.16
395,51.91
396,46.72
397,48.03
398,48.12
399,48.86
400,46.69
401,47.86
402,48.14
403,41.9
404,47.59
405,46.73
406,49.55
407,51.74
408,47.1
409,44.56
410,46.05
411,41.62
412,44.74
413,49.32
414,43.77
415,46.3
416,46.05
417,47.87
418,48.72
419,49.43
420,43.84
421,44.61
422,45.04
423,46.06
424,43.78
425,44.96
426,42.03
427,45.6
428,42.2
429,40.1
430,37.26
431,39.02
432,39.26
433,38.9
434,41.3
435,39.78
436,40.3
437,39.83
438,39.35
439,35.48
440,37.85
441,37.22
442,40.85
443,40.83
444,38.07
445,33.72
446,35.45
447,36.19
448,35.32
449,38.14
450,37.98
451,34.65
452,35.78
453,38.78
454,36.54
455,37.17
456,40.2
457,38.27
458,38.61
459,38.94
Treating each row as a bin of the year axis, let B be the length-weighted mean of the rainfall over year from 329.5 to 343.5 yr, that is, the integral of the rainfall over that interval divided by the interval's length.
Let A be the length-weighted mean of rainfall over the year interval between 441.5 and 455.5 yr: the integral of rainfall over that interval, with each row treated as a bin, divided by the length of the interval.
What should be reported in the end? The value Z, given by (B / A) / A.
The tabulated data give 0.036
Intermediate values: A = 37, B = 50.2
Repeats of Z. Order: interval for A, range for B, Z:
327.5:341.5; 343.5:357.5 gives 0.020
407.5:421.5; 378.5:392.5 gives 0.023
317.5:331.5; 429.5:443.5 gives 0.018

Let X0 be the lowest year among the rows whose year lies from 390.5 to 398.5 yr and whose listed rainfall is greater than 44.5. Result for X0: 393 yr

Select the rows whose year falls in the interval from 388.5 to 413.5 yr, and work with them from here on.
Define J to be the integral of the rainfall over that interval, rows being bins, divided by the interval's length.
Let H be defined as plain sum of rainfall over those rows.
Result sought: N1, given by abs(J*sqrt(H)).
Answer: 1608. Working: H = 1173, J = 47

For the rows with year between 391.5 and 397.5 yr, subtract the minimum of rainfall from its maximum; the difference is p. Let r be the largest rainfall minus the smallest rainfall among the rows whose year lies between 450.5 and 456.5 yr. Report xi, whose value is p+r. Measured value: 16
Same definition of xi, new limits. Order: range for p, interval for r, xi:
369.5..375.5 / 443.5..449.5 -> 14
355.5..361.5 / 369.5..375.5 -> 11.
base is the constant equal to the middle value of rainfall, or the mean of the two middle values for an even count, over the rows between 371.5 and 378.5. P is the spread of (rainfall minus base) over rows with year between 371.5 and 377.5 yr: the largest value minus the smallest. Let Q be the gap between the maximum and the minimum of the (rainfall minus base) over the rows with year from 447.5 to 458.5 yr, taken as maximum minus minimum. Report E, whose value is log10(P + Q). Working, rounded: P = 14.3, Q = 6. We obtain 1.30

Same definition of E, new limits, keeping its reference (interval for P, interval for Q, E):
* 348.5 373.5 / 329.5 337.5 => 1.39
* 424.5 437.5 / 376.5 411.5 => 1.32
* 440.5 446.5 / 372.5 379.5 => 1.20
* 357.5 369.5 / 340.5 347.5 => 1.10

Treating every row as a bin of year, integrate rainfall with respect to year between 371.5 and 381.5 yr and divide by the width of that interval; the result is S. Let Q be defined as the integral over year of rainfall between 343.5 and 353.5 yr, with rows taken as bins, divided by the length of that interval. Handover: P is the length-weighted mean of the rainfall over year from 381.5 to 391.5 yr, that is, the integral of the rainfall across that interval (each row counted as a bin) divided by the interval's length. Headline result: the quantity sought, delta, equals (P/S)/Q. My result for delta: 0.020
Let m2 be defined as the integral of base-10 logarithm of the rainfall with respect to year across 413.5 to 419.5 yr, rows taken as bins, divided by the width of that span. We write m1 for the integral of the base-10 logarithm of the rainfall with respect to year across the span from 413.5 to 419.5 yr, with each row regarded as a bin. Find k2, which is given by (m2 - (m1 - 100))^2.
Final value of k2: 8398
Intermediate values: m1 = 10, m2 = 1.67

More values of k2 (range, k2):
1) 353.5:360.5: 8070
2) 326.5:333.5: 8084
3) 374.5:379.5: 8685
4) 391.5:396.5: 8706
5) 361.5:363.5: 9662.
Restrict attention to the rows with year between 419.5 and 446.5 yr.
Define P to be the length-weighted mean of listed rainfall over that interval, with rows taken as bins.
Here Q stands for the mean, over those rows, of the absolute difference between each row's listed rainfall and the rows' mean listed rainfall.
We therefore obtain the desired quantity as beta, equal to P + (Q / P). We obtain 41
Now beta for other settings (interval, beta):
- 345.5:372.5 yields 51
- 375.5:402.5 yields 49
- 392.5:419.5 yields 47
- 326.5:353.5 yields 49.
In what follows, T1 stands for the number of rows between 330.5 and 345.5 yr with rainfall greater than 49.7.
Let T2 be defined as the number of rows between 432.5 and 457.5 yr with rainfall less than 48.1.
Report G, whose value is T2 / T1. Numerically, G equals 2.8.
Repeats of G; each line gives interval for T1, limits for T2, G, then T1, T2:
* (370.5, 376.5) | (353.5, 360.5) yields 0.2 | 5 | 1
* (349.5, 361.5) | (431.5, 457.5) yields 2.9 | 9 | 26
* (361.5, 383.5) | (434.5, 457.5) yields 1.3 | 18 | 23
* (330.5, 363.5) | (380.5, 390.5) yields 0.1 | 19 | 2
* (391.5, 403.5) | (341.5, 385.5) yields 2.0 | 2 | 4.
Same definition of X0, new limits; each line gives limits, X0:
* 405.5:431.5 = 406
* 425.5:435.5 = 427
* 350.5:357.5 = 351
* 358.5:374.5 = 359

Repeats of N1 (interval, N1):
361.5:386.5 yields 1870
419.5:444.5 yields 1310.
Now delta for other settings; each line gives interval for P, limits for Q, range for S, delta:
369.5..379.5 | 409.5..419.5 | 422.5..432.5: 0.027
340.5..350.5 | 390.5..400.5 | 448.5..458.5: 0.028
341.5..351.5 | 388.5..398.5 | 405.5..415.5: 0.023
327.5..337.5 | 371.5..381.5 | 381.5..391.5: 0.019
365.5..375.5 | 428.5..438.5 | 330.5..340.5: 0.028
